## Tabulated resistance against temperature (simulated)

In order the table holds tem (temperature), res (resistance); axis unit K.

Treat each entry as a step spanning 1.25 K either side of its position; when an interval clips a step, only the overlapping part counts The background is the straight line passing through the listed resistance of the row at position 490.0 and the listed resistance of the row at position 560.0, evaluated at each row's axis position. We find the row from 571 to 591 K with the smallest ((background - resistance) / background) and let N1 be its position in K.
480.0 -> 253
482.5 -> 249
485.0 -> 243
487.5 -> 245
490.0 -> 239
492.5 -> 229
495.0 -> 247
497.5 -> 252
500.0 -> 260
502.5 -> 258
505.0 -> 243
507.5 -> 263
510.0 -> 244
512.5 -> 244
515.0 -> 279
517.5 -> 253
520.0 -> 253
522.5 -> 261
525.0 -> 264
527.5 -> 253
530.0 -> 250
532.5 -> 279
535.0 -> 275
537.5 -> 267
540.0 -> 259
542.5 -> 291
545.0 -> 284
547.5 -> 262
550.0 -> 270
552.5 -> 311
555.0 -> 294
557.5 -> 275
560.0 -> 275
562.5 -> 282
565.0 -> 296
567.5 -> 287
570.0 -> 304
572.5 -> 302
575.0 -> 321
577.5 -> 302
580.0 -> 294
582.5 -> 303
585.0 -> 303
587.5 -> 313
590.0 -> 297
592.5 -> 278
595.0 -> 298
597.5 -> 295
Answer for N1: 575.0 K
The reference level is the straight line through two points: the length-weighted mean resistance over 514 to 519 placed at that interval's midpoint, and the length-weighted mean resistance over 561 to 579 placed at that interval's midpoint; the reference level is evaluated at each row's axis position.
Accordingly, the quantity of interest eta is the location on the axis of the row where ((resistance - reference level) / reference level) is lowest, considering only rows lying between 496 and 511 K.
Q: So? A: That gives 510.0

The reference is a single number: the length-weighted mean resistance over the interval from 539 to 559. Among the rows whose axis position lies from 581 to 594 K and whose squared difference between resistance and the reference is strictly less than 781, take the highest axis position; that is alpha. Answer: 592.5 K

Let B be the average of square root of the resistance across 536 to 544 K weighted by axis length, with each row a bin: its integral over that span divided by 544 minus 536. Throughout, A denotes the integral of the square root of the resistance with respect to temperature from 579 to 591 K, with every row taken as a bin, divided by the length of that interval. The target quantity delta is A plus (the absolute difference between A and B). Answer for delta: 18.3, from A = 17.4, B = 16.5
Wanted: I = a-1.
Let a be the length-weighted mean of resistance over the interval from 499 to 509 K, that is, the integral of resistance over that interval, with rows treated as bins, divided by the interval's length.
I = 255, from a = 256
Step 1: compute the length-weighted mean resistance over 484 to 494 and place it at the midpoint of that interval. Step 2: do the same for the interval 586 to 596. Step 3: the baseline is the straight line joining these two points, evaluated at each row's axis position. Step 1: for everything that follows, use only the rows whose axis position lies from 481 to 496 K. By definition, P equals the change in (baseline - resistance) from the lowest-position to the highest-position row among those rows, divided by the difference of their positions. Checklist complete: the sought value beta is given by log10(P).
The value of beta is -0.1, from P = 0.7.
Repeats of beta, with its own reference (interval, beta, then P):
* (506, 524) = -0.2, 0.7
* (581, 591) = 0.1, 1.4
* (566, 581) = -2.4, 0.0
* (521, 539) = -0.8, 0.2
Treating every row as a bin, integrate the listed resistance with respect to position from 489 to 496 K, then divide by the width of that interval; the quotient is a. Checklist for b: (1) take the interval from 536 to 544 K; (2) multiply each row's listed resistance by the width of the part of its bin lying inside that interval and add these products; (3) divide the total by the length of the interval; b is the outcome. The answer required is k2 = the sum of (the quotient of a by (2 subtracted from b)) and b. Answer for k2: 274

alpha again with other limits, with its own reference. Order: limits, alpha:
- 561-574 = 572.5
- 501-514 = 507.5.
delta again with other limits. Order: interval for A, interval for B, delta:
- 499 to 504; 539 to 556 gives 16.8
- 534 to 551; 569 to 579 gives 17.5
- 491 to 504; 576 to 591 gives 17.4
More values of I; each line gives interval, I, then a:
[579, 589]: 302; 303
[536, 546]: 274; 275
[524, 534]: 261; 262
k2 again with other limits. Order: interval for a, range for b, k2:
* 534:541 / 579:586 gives 301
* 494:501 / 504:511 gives 251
